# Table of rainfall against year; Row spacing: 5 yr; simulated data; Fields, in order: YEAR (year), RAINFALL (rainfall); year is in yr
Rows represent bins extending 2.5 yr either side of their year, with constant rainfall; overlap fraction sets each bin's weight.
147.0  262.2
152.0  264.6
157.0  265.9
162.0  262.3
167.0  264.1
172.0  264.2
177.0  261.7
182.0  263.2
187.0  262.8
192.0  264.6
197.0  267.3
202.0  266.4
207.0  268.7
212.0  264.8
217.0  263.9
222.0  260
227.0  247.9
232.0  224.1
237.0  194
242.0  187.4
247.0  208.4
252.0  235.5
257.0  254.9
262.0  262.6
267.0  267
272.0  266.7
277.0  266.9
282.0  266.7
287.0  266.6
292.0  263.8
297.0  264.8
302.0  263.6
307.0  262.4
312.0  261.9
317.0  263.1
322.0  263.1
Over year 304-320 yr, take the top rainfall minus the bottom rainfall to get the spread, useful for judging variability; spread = 1.2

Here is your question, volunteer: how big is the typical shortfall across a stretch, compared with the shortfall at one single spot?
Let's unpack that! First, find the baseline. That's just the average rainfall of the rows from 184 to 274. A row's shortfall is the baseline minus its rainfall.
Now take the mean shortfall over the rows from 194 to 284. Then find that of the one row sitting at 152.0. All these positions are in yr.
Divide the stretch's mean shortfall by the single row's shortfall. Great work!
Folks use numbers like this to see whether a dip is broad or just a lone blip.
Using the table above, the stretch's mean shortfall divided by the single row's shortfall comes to 0.021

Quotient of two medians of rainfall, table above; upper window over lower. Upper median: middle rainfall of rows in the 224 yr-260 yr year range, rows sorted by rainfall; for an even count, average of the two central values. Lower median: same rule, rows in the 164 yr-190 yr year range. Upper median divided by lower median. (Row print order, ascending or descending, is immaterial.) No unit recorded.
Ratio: 0.85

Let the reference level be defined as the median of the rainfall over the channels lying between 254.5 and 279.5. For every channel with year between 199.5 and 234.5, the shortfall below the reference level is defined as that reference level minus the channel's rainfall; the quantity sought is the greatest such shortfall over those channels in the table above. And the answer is 43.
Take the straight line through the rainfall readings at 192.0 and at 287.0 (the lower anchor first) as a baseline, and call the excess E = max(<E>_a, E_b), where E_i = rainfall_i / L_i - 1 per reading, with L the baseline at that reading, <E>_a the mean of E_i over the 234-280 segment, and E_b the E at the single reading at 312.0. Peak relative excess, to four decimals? -0.0196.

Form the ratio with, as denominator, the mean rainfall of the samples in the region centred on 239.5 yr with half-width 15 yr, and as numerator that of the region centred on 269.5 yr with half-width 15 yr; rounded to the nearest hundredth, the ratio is 1.22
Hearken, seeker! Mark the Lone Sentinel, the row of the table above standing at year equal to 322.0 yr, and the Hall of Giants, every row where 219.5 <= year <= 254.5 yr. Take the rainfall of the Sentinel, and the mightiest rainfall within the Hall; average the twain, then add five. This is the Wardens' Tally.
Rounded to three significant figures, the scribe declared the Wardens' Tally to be 267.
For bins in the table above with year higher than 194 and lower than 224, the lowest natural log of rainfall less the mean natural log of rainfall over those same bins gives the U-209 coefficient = -0.020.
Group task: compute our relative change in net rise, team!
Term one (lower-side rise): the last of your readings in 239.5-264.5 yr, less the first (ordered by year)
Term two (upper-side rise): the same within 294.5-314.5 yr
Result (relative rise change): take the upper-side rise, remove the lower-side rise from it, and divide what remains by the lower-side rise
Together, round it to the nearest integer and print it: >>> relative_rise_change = -1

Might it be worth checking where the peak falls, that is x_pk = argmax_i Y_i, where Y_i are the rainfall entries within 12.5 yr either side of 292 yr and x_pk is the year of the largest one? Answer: 282.0 yr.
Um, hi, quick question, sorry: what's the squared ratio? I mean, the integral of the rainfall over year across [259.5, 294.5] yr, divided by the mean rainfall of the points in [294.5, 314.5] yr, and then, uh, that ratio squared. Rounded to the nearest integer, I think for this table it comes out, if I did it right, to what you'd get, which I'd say 1249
